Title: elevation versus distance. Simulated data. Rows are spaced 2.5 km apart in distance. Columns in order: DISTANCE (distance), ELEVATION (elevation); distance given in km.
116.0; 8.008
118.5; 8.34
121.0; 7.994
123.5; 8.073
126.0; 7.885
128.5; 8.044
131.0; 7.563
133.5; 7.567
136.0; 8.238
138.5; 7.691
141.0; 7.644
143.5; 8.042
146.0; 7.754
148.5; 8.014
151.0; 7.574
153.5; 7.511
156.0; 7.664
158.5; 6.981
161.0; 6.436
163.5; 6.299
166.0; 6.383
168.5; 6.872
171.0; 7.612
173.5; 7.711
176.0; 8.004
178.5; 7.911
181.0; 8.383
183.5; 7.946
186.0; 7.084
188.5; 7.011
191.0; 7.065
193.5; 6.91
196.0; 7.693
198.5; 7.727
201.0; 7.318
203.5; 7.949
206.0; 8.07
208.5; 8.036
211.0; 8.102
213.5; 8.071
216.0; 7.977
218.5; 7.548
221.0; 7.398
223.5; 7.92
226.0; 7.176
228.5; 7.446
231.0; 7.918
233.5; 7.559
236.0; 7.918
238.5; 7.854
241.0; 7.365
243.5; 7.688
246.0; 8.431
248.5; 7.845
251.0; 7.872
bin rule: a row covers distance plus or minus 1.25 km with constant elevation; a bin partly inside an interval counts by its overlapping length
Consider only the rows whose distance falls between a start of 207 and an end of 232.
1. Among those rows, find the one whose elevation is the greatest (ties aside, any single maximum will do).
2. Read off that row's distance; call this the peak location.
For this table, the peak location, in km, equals 211.0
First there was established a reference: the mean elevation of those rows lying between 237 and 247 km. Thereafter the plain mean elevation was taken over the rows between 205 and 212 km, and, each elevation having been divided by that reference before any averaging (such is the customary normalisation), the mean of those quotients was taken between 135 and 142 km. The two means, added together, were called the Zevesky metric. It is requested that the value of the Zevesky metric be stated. 9.07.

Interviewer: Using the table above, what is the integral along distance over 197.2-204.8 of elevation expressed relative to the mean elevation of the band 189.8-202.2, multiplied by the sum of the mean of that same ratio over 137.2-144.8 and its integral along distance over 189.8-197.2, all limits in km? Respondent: 66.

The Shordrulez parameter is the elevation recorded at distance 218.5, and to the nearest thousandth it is 7.548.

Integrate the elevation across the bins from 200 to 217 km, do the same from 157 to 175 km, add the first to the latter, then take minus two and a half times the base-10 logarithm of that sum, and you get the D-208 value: -6.04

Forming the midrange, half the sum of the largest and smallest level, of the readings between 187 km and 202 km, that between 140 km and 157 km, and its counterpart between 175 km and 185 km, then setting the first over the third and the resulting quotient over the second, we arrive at 0.116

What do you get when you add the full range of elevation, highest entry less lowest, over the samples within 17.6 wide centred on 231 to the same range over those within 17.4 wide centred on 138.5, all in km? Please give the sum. 1.4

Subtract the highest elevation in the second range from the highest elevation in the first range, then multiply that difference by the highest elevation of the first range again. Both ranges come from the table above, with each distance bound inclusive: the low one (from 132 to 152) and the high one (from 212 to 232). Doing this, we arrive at 1.4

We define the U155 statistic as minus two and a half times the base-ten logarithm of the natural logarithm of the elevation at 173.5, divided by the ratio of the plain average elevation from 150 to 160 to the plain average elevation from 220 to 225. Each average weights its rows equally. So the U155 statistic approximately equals -0.81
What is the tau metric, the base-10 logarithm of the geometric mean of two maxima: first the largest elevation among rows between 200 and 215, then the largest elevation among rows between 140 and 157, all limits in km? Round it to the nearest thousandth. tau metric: 0.907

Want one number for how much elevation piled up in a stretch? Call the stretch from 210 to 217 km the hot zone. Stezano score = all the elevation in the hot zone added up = 24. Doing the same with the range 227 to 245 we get 54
